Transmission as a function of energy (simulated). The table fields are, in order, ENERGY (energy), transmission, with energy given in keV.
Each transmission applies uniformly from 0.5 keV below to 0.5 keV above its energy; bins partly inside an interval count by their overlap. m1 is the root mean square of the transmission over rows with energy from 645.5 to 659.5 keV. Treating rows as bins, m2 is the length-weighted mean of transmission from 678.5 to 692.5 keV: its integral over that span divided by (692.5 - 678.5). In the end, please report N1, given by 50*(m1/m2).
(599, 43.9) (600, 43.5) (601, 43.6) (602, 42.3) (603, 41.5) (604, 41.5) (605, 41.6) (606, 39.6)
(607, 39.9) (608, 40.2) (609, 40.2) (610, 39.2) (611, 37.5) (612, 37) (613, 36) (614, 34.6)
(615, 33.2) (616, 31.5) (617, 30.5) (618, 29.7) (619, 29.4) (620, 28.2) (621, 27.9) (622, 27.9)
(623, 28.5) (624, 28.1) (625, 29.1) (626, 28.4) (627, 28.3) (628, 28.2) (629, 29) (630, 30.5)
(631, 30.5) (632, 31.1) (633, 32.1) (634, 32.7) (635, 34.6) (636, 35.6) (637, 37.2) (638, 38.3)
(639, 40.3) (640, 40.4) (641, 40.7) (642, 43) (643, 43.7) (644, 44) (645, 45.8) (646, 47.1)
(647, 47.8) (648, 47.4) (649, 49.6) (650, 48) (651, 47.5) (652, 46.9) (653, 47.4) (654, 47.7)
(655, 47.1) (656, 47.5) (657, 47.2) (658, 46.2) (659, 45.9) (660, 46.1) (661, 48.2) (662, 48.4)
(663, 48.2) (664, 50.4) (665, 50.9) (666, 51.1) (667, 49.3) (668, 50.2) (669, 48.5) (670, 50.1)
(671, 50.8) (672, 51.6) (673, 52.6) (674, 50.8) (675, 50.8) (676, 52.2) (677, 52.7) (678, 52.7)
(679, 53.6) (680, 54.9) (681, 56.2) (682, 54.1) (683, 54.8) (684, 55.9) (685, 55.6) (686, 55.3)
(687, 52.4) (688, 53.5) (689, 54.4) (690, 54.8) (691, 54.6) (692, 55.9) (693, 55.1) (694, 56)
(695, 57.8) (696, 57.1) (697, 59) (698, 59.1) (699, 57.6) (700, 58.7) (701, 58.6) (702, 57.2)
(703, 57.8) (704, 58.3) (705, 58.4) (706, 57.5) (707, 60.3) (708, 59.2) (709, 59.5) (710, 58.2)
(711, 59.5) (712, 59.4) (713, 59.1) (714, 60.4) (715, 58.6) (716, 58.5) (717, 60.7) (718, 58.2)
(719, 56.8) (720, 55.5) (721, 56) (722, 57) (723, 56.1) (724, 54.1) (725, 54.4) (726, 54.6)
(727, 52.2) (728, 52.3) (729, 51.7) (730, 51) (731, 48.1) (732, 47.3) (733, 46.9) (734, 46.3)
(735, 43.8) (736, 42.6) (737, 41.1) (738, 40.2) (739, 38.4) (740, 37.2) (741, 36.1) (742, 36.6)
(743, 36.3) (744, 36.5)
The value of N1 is 43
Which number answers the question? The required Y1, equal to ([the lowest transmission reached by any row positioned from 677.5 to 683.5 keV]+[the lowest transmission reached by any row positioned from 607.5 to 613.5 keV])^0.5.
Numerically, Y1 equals 9.4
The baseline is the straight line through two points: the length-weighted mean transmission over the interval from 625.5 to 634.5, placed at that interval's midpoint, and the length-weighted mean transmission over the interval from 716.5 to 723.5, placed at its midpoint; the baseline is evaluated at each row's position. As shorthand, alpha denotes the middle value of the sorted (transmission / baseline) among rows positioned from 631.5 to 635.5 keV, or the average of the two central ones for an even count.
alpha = 1.04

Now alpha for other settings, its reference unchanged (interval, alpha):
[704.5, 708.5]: 1.11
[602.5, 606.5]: 1.85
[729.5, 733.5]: 0.79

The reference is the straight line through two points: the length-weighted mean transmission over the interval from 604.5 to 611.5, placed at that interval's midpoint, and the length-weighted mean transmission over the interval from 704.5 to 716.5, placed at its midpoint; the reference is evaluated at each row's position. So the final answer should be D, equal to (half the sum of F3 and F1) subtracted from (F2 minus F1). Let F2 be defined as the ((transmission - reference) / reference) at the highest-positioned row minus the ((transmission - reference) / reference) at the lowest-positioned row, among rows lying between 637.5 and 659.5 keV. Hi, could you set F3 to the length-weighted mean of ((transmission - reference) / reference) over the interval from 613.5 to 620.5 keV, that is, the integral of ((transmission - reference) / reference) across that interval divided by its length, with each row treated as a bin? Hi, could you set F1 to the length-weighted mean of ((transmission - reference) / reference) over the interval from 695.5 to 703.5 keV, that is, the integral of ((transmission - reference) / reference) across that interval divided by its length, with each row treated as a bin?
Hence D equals 0.181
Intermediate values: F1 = 0.020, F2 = 0.09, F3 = -0.25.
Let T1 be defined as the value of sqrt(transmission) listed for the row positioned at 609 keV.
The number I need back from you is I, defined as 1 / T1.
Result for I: 0.158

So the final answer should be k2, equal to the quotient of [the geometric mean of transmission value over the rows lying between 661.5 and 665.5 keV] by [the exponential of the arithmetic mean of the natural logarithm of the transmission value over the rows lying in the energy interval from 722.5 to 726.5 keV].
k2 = 0.90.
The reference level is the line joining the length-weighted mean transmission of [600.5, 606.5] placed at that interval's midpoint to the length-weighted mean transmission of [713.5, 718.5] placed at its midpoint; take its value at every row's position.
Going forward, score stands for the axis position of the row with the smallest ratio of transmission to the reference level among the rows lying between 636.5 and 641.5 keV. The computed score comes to 637 keV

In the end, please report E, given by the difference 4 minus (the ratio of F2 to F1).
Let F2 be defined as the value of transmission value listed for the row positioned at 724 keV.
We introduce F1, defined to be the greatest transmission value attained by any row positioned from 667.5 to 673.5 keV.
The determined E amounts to 3.0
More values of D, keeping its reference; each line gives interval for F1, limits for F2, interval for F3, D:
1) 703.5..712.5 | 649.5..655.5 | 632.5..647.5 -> 0.015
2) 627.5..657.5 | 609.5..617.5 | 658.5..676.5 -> -0.052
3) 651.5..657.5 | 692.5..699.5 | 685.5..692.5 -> 0.067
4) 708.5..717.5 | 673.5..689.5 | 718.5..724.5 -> 0.063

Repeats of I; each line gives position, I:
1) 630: 0.181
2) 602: 0.154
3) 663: 0.144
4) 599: 0.151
